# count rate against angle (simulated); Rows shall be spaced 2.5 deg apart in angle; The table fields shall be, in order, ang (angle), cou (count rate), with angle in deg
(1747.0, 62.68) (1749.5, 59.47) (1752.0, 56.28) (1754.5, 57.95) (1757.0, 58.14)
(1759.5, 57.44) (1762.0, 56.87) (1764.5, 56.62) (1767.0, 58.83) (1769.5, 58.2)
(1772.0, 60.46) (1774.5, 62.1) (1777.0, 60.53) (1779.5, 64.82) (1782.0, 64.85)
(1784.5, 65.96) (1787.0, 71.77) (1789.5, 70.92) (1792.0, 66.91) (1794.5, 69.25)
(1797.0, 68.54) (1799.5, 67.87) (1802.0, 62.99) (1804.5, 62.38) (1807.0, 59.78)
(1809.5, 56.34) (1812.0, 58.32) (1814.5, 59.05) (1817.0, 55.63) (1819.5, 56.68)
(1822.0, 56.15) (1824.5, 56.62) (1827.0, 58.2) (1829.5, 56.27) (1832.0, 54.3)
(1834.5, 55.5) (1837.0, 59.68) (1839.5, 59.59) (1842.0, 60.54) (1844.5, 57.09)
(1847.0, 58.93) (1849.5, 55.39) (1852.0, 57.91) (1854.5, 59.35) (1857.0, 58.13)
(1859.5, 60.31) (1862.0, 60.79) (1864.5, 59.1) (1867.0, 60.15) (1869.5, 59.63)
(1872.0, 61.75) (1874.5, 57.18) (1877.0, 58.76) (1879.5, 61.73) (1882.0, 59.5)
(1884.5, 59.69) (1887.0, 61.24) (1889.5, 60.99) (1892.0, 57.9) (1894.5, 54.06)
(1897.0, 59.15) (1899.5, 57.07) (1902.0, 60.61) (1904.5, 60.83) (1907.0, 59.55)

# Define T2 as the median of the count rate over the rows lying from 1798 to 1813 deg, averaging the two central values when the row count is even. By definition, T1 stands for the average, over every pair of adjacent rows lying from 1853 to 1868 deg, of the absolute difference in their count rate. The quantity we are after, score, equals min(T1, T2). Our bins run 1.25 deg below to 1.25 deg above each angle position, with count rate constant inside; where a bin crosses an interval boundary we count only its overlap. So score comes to 1.3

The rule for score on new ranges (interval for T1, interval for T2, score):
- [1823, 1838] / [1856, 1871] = 2.2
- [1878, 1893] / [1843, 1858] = 1.5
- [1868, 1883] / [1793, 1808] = 2.7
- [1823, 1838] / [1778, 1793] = 2.2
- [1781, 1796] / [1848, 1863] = 2.8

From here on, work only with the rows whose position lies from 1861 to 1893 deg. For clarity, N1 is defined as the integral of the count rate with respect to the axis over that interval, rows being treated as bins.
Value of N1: 1916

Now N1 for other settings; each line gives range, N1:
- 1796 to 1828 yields 1915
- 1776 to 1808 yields 2111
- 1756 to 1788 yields 1959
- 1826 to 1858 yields 1848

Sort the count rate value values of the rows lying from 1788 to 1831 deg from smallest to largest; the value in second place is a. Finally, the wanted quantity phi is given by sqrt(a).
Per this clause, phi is 7.49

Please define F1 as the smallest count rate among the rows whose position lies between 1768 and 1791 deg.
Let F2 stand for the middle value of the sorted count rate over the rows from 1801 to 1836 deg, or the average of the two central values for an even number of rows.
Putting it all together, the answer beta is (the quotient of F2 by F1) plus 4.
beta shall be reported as 4.97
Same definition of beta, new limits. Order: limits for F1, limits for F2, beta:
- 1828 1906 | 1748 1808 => 5.13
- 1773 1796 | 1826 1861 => 4.96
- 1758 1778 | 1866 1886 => 5.05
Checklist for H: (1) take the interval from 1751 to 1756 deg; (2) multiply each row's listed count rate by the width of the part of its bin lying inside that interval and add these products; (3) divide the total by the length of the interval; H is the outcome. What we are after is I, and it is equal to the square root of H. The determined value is 7.56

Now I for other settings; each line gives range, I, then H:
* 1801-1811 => 7.76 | 60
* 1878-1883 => 7.78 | 61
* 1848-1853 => 7.53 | 57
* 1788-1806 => 8.18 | 67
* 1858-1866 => 7.75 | 60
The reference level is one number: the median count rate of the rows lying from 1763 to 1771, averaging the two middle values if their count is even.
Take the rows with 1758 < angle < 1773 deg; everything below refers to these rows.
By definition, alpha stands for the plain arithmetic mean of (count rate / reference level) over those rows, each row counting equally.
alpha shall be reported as 1.00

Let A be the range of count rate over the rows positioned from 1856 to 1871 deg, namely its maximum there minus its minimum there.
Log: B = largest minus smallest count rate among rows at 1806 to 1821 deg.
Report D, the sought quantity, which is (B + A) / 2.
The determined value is 3.4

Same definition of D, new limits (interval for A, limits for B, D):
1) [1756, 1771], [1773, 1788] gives 6.7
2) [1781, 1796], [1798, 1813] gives 9.2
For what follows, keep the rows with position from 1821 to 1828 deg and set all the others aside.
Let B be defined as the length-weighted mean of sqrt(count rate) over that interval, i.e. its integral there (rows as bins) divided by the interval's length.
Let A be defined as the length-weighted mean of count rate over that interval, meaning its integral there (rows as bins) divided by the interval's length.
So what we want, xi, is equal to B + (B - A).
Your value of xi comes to -41.9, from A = 57.0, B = 7.55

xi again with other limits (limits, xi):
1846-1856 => -42.7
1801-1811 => -44.7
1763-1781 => -44.7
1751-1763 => -42.2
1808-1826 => -41.9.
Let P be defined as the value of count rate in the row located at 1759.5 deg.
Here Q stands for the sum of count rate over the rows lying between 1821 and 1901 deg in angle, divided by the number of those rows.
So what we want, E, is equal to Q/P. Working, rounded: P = 57.44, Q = 59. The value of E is 1.02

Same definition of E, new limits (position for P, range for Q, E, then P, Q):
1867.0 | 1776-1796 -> 1.11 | 60.15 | 67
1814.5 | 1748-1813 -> 1.05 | 59.05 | 62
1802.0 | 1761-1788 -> 0.98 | 62.99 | 62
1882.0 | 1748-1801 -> 1.05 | 59.5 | 63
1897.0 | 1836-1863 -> 1.00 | 59.15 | 59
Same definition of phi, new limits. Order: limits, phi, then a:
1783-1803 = 8.12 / 65.96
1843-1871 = 7.56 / 57.09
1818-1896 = 7.37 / 54.3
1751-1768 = 7.52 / 56.62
